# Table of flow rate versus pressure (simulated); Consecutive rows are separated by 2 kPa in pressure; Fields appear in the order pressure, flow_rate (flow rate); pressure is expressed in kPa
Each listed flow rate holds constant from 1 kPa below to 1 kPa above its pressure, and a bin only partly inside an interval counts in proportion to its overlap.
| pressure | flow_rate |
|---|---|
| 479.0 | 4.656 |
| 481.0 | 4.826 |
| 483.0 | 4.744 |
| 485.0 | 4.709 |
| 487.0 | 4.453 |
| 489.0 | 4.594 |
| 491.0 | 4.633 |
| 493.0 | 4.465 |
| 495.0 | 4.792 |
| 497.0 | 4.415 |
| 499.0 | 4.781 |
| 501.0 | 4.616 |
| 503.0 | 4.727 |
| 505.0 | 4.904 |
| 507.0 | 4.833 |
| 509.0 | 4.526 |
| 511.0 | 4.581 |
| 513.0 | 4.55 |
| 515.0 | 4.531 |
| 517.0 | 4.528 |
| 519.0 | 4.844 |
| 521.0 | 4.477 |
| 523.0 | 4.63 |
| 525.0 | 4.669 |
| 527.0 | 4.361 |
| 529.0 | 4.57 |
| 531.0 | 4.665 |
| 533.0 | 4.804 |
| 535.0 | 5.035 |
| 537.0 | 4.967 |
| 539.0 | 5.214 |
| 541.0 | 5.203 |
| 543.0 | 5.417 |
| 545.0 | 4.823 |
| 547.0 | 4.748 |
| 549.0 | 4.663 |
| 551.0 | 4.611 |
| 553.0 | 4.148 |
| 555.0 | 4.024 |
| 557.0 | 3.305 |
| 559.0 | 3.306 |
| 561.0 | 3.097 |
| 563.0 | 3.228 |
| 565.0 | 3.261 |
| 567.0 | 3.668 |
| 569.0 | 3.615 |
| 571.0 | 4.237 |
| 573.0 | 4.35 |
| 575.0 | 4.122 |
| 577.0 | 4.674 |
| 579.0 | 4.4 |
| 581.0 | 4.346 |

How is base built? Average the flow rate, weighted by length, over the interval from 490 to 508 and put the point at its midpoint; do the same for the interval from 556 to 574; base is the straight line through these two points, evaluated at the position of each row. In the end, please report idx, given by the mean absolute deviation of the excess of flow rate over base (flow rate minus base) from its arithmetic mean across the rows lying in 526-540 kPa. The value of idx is 0.29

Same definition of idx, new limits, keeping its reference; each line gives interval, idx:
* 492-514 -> 0.14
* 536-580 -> 0.54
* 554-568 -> 0.25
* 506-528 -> 0.13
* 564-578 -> 0.47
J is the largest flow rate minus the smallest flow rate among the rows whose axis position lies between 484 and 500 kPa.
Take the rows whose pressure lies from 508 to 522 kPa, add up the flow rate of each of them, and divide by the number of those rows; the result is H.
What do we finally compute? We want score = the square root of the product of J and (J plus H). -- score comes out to 1.4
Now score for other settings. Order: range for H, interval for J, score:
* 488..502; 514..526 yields 1.4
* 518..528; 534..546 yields 1.8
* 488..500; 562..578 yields 3.0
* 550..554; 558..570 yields 1.7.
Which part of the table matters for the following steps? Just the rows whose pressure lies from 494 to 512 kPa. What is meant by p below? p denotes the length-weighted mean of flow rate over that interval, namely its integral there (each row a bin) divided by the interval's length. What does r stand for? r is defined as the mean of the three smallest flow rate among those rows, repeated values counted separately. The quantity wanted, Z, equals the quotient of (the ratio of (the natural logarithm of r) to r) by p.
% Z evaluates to 0.071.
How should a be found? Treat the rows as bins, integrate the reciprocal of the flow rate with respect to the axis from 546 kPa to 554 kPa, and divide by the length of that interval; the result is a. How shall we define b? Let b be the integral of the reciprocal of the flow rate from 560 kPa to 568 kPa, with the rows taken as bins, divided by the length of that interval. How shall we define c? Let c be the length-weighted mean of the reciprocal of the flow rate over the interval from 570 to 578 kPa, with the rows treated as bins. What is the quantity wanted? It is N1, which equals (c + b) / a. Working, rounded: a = 0.221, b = 0.30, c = 0.231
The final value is 2.42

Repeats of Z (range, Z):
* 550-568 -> 0.100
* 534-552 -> 0.066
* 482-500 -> 0.073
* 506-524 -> 0.072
